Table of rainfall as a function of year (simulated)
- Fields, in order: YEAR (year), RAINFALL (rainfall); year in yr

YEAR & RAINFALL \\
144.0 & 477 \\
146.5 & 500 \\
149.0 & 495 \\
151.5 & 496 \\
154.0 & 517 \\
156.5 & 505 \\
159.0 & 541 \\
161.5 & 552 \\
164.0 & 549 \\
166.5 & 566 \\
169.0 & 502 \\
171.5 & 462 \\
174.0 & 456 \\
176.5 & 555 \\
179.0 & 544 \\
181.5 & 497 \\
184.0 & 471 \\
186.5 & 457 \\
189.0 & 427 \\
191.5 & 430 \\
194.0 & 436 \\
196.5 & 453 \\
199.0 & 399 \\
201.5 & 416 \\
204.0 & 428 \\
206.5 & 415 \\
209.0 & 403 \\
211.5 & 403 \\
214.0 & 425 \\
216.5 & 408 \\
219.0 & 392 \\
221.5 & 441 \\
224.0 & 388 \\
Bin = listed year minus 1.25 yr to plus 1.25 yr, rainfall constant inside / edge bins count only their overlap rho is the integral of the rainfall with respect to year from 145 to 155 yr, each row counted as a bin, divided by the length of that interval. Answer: 501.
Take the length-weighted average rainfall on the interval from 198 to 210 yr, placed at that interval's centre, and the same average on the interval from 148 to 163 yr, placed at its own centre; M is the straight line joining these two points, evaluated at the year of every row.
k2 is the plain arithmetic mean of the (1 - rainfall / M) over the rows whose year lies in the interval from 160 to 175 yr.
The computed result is -0.04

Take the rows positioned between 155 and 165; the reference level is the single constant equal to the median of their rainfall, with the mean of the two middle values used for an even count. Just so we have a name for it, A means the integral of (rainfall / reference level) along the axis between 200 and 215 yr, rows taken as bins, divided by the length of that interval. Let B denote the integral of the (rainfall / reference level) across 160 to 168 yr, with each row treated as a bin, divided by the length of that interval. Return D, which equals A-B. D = -0.255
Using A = 0.76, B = 1.02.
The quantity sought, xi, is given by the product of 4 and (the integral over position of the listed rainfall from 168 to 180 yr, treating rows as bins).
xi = 24144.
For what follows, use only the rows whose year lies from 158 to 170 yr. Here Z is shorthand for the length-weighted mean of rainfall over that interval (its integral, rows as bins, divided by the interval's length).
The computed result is 543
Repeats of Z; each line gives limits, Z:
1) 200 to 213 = 413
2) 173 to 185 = 506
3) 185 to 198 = 440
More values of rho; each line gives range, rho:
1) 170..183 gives 502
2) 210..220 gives 407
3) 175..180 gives 545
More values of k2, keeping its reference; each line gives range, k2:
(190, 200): 0.01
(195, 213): -0.01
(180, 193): -0.01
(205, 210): -0.01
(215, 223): -0.09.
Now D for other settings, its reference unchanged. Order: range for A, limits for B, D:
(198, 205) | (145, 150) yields -0.151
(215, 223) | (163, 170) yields -0.233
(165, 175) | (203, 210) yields 0.153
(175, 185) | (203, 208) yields 0.176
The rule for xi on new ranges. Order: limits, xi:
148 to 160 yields 24504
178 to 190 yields 22989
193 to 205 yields 20456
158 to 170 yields 26057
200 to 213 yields 21474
